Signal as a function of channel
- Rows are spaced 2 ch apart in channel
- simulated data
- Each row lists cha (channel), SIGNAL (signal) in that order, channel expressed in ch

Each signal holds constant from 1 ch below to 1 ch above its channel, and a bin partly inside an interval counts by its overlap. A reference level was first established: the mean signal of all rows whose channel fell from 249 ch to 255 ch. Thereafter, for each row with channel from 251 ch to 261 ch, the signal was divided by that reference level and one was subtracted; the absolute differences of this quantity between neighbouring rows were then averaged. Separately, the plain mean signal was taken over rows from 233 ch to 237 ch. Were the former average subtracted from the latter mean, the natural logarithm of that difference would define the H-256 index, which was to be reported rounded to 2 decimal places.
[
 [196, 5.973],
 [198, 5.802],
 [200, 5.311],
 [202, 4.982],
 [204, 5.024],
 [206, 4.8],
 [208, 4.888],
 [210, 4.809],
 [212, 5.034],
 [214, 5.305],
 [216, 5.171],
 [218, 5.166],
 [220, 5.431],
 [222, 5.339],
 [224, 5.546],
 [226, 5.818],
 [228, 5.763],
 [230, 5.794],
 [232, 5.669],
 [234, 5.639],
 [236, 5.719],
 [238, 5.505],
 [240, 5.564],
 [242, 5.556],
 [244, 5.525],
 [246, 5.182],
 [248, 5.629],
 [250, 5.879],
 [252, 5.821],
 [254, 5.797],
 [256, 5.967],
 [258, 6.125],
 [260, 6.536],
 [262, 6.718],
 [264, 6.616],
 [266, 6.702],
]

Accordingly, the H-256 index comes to 1.73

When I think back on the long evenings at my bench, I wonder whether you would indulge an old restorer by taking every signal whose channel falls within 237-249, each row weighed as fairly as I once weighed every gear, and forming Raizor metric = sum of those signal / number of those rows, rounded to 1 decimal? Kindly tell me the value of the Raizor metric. 5.5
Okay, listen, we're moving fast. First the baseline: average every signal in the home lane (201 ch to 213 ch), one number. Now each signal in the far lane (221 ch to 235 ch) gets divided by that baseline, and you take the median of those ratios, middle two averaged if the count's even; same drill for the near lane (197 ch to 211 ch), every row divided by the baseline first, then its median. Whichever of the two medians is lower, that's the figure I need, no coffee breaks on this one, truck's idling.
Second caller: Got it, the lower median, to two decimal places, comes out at 1.01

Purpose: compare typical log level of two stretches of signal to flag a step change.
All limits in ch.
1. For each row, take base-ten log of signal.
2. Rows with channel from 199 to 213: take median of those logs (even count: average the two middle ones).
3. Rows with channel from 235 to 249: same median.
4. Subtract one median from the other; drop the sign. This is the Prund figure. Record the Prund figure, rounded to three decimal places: 0.047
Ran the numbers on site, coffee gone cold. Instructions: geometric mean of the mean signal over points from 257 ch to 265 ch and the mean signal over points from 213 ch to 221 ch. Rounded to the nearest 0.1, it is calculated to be 5.9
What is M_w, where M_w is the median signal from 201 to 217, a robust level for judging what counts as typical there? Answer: 5.00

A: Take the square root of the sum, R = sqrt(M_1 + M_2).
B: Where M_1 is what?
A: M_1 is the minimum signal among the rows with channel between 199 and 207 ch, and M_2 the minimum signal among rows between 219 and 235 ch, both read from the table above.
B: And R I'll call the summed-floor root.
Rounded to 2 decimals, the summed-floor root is 3.18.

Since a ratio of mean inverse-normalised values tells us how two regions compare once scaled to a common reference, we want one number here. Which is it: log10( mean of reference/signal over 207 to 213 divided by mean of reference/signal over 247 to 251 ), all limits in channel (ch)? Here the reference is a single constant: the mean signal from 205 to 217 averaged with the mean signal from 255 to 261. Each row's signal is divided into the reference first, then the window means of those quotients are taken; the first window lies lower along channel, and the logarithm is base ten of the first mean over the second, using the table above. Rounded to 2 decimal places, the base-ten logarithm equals 0.07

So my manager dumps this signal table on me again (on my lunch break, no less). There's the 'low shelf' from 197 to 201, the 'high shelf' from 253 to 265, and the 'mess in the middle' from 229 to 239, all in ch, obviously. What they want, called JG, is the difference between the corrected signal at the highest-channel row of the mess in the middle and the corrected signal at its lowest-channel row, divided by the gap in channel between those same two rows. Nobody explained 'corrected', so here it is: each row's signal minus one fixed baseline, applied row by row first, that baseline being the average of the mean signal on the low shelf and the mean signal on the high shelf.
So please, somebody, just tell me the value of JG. -0.036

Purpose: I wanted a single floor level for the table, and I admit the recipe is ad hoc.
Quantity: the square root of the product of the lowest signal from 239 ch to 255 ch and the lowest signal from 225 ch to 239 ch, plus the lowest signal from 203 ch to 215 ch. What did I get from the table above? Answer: 10.1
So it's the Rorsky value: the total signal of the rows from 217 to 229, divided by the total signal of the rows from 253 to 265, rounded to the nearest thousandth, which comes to 0.876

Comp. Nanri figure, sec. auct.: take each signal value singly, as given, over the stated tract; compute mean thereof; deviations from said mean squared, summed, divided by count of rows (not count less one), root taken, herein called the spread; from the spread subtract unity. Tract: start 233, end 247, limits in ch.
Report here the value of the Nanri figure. -0.84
